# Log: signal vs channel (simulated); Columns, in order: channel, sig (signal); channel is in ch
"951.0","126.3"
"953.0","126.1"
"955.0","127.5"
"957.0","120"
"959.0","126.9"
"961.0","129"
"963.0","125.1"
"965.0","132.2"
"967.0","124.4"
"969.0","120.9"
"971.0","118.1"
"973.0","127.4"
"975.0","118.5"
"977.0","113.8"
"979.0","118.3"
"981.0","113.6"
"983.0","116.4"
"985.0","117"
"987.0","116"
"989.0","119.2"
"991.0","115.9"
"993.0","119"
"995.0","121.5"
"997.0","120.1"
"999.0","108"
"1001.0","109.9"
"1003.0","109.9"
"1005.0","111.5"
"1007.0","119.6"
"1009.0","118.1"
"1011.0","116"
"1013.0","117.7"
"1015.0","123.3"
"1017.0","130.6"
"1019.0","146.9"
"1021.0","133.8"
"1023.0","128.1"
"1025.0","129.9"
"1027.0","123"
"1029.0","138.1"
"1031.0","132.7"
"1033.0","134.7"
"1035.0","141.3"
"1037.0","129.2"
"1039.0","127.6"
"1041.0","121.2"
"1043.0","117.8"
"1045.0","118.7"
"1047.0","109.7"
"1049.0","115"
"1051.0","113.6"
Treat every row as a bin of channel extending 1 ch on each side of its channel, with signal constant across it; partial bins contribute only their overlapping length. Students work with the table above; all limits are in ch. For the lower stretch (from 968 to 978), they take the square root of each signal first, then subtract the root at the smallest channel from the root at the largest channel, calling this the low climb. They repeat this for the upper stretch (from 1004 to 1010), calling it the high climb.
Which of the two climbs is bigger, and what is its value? 0.31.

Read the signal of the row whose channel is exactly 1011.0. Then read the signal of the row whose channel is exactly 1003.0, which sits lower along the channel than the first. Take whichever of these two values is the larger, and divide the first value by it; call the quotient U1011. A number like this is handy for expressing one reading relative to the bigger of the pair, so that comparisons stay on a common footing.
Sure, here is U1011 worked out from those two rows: 1.00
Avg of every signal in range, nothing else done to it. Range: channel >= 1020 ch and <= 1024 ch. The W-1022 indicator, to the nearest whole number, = 131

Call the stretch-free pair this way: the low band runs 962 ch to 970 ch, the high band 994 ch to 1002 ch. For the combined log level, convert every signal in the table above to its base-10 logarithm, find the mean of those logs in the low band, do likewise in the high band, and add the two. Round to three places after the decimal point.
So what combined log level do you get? 4.159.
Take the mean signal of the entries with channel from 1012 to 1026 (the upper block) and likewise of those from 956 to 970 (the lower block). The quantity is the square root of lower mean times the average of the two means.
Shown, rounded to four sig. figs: 126.6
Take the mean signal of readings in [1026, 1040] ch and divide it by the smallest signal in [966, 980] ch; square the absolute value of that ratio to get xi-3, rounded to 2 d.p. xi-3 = 1.35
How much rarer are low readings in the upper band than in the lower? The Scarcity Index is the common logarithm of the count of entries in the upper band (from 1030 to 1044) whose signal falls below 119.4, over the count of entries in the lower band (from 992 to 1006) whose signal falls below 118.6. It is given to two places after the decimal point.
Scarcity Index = -0.60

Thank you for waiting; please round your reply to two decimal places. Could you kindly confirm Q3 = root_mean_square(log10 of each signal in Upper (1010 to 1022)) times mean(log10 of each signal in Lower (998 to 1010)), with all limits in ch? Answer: 4.32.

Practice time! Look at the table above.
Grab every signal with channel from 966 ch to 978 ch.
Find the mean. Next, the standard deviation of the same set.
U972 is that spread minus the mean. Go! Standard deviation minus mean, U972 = -116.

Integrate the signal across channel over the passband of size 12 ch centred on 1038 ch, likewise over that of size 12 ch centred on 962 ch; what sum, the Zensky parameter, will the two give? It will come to 3059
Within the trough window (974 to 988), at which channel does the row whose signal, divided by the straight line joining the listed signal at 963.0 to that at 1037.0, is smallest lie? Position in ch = 981.0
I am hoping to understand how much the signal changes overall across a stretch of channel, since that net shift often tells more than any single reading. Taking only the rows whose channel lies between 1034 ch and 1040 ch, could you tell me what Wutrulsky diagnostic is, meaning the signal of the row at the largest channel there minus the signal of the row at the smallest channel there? -14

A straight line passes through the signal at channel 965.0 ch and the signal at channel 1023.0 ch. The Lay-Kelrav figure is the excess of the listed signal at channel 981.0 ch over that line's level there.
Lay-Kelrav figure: -17.5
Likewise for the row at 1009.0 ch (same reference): -11.0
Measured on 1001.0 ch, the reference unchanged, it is -19.8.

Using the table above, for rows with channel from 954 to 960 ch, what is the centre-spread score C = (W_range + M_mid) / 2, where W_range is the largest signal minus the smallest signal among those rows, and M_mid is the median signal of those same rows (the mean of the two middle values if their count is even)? 67.2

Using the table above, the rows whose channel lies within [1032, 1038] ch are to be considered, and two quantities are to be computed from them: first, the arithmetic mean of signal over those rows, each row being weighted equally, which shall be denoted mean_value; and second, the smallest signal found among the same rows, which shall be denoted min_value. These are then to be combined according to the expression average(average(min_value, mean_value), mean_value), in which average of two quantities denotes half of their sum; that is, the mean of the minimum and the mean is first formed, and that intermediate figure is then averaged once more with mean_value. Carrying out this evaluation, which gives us 134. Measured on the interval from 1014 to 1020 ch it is 131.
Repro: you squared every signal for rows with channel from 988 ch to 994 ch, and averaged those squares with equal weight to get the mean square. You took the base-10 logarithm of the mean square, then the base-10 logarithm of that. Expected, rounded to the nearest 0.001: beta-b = 0.617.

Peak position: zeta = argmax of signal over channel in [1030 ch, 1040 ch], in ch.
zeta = 1035.0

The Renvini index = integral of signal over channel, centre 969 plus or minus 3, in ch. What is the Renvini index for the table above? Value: 727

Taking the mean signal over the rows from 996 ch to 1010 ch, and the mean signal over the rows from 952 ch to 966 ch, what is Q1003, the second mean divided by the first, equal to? 1.11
